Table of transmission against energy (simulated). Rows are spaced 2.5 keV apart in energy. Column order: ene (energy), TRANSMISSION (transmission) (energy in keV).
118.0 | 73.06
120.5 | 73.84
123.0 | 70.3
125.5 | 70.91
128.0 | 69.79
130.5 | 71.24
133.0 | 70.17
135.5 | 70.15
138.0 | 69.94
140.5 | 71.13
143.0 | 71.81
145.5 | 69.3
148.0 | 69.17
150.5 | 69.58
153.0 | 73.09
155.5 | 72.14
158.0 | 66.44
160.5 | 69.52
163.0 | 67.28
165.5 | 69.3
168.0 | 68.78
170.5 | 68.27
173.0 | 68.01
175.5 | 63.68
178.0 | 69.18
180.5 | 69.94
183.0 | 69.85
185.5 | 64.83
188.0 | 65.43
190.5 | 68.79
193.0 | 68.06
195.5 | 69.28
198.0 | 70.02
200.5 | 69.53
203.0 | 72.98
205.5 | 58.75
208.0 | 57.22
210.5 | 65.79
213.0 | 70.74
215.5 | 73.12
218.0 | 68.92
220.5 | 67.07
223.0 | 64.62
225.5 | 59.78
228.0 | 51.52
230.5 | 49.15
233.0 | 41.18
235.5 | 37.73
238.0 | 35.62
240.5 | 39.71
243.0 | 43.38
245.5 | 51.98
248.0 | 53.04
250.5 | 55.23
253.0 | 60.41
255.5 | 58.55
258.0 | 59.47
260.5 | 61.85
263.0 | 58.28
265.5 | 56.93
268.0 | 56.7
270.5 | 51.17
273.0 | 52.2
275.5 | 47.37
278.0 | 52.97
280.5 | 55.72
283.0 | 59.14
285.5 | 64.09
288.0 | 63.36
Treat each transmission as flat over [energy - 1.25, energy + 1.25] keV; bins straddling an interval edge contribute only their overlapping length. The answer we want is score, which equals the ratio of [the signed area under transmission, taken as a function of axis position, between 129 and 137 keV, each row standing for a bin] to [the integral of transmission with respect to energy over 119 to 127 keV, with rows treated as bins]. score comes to 0.98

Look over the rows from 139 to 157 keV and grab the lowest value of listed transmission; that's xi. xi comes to 69.17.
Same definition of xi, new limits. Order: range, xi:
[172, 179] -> 63.68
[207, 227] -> 57.22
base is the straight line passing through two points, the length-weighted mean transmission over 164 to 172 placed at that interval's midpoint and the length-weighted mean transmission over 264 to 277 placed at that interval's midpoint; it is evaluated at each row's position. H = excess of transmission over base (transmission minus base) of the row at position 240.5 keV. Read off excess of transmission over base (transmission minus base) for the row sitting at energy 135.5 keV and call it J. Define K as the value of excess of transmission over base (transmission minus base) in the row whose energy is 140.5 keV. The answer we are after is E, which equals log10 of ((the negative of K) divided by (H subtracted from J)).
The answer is -0.9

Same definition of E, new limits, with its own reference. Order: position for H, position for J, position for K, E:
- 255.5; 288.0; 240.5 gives 0.3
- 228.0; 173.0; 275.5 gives -0.2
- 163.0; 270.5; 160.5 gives -0.1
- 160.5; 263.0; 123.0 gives 0.1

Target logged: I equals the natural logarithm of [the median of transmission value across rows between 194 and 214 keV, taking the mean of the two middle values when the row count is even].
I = 4.24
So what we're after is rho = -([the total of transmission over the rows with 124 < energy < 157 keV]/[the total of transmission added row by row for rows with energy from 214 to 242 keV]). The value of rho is -1.6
